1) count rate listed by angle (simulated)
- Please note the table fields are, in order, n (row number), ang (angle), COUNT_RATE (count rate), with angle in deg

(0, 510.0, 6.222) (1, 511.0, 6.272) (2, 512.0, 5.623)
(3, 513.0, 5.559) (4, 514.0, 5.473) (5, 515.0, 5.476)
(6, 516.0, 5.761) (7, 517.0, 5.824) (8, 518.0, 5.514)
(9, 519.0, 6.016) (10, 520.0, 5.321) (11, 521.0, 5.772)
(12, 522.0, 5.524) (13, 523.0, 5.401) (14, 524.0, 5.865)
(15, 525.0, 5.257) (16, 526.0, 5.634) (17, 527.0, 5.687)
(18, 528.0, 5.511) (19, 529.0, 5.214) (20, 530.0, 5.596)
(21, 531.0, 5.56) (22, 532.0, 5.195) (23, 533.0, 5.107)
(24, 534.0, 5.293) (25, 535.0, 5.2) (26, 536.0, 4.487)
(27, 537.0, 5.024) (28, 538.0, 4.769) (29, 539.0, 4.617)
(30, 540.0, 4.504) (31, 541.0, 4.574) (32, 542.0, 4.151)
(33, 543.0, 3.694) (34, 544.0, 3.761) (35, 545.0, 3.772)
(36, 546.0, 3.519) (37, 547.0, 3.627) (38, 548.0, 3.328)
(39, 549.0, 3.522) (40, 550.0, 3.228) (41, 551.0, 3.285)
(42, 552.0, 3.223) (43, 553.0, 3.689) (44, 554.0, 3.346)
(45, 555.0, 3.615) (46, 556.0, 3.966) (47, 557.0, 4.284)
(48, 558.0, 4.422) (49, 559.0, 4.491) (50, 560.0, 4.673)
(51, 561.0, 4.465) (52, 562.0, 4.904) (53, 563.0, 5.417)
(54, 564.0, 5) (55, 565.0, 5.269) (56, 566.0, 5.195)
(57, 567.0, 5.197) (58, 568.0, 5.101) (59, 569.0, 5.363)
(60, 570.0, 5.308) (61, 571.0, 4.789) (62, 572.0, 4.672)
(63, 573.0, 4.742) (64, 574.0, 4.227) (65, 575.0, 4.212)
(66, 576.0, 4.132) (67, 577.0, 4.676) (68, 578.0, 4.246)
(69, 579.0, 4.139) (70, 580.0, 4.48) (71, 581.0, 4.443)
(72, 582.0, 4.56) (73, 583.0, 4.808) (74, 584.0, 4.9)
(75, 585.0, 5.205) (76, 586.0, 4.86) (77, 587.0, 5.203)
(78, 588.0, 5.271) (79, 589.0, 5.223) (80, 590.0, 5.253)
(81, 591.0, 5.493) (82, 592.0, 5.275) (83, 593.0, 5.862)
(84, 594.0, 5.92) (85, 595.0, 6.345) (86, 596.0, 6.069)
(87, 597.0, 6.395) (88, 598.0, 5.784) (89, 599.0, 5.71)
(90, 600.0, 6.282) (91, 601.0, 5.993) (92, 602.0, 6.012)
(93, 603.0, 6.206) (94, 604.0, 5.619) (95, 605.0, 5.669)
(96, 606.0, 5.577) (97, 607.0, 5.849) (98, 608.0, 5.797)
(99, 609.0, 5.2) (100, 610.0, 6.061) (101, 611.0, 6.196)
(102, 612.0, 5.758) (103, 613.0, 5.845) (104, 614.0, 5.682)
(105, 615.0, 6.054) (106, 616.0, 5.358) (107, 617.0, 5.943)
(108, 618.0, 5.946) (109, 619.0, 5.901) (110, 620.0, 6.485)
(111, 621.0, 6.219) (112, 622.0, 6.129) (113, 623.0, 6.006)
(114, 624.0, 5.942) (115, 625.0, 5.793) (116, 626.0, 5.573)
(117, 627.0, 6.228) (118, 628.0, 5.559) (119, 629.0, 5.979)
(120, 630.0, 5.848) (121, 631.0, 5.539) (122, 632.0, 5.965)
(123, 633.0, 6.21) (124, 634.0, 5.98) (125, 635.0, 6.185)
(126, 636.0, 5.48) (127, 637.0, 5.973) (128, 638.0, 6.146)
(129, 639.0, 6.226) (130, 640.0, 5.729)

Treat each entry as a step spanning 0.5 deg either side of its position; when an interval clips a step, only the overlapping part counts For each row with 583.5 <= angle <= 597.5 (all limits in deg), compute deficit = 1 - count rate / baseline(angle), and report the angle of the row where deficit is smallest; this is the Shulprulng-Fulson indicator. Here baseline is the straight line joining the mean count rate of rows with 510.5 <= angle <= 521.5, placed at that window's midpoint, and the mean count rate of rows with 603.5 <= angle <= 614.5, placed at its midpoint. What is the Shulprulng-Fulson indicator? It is 597.0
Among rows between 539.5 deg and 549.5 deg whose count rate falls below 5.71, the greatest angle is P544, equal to 549.0 deg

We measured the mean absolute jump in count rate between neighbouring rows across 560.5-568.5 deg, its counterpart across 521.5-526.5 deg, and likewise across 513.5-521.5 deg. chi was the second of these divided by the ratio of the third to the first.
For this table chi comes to 0.31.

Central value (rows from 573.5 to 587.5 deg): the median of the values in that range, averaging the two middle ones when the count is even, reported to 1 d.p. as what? 4.5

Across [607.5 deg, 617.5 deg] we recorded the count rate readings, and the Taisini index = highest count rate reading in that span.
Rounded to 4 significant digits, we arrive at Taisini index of 6.196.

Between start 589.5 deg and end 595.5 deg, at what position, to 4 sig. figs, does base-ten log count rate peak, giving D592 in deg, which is 595.0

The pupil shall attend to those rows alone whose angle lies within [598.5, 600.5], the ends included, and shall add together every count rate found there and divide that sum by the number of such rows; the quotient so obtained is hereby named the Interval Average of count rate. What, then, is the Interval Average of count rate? 6.00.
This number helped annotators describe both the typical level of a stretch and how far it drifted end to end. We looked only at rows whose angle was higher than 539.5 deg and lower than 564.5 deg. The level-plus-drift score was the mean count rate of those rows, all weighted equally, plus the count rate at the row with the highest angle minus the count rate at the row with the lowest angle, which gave 4.5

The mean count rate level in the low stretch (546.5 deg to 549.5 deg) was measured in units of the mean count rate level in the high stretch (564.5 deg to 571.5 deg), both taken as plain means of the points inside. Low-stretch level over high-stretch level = 0.67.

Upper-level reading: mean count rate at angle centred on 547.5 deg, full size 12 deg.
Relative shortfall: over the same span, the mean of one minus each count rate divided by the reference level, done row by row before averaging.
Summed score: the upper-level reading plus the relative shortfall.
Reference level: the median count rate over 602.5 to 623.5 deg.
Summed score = 3.96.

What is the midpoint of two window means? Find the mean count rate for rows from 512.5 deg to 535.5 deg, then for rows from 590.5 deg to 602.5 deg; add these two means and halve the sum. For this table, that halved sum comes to 5.7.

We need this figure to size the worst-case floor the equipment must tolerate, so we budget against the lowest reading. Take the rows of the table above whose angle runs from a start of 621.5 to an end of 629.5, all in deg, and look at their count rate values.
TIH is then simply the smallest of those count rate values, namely 5.559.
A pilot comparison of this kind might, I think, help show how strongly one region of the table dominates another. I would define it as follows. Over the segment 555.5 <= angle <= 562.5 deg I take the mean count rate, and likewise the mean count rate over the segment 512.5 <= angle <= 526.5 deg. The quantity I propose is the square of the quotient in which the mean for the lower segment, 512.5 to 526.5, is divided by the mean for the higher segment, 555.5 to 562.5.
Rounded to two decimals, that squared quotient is 1.58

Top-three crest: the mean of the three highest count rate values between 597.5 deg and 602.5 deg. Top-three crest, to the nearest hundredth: 6.10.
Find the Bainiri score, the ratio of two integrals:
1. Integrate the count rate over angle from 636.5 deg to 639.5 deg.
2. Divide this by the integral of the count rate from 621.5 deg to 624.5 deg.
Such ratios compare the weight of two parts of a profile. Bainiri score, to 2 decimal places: 1.01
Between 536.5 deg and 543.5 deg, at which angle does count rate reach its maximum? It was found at 537.0 deg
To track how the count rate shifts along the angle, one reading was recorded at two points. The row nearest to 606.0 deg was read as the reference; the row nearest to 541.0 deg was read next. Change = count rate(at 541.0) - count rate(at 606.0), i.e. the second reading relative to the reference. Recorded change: -1.0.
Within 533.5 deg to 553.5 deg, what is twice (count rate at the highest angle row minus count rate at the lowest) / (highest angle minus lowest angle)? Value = -0.17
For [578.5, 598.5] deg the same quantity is 0.17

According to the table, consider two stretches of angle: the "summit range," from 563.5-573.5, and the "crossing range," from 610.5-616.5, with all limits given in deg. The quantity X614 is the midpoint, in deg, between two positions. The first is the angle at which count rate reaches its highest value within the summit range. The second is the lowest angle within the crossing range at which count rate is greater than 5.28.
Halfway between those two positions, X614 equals 590.0 deg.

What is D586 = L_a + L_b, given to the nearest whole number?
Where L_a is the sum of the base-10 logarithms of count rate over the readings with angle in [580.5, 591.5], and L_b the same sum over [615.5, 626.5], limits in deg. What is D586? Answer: 16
